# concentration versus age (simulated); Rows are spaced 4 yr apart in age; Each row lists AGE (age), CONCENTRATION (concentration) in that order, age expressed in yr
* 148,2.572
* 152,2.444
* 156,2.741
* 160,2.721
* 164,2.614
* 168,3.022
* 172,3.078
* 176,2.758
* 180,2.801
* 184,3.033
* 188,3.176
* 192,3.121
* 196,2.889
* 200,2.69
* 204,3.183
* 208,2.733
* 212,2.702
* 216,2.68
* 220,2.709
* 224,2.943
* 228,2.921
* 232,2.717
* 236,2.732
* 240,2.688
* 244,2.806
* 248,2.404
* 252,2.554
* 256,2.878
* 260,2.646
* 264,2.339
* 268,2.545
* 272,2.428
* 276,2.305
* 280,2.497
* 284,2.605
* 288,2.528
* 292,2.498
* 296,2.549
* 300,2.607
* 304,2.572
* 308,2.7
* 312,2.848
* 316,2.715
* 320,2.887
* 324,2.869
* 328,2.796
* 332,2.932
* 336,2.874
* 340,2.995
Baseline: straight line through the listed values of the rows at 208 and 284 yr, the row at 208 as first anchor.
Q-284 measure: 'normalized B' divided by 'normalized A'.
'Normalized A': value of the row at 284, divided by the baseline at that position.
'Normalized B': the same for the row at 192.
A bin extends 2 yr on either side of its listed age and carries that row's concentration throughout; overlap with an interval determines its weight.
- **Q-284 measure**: 1.13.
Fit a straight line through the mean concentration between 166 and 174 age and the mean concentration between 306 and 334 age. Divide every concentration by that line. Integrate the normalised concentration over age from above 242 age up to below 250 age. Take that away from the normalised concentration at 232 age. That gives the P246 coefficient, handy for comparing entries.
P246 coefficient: -6.2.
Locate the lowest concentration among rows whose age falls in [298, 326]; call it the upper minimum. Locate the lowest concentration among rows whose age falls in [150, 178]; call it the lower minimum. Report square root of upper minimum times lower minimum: 2.51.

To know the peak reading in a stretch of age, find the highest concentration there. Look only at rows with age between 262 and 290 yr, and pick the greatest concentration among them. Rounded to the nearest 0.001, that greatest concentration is 2.605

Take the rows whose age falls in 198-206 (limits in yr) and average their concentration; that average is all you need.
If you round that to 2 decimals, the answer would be 2.94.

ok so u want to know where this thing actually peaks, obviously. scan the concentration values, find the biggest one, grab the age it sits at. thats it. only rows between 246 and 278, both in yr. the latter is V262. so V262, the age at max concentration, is 256 yr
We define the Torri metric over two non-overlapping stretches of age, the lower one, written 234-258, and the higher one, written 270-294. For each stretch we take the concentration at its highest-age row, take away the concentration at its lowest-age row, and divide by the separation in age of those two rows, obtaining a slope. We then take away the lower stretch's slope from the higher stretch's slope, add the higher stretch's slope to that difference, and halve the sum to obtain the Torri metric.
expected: 0.000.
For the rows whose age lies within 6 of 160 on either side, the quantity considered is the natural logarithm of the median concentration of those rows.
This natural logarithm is 1.001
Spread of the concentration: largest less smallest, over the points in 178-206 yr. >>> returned 0.49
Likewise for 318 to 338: 0.14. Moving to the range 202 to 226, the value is 0.50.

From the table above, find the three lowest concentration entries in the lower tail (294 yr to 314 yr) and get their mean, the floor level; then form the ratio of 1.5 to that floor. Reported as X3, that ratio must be 0.58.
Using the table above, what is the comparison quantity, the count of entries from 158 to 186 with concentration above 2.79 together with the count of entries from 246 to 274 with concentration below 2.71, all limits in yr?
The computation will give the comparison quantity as 10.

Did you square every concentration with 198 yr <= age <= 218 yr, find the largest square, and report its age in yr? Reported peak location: 204 yr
